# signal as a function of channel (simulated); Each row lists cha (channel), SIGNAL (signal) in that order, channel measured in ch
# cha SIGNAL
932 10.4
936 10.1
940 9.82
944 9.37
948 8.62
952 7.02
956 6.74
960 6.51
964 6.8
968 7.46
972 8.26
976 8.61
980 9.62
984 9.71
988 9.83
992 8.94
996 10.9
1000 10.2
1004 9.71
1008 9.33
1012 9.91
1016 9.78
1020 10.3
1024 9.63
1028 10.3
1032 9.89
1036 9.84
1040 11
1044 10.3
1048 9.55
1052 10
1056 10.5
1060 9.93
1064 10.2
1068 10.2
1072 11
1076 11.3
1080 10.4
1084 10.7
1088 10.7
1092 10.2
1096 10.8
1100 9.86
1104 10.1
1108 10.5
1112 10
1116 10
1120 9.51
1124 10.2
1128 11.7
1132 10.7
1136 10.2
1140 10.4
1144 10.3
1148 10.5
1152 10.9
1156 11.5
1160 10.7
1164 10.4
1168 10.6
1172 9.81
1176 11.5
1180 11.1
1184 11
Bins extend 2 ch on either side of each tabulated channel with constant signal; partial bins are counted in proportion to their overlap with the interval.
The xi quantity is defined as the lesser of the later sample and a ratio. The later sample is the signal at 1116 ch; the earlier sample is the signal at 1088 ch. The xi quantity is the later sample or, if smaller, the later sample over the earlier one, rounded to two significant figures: 0.93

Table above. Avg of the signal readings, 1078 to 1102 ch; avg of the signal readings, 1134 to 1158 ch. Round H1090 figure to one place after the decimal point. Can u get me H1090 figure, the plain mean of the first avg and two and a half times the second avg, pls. 18.5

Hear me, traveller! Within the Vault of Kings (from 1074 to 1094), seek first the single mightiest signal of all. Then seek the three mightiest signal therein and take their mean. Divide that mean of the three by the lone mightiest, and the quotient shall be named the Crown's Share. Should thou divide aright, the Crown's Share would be 0.965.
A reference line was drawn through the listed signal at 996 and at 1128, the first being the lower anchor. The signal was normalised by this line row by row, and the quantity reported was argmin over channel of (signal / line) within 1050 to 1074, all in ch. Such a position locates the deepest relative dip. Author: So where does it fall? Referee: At 1060 ch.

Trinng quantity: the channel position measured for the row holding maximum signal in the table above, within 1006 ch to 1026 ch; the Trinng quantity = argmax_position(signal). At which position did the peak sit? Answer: 1020 ch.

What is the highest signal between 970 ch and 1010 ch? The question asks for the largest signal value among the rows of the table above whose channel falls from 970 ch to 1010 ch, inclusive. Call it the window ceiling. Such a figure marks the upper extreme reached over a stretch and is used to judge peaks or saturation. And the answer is 10.9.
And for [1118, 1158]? 11.7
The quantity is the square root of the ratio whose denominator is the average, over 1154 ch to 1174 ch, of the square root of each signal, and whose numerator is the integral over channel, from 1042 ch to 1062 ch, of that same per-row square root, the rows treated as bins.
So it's 4.41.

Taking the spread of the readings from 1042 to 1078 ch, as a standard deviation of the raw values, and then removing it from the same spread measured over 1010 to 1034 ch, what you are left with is -0.3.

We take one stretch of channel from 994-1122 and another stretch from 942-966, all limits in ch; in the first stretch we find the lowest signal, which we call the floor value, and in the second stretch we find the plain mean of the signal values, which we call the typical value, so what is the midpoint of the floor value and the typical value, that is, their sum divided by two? 8.4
